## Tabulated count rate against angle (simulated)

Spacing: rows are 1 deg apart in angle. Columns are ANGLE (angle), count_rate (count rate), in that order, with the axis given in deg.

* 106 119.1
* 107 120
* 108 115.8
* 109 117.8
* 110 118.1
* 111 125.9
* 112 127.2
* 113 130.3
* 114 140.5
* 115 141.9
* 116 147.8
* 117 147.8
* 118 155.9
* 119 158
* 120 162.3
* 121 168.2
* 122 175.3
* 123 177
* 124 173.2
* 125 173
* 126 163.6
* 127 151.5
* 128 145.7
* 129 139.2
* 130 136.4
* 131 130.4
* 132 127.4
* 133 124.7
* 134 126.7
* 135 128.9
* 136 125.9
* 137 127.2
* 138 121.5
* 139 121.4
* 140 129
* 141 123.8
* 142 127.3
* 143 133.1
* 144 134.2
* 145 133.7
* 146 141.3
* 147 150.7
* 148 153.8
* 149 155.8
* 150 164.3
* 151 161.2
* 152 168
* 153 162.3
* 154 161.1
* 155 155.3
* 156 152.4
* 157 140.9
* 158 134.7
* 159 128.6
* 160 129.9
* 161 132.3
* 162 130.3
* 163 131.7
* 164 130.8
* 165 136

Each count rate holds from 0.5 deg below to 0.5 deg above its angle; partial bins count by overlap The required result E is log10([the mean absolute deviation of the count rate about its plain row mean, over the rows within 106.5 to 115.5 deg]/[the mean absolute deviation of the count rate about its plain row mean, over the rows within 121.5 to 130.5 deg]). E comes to -0.3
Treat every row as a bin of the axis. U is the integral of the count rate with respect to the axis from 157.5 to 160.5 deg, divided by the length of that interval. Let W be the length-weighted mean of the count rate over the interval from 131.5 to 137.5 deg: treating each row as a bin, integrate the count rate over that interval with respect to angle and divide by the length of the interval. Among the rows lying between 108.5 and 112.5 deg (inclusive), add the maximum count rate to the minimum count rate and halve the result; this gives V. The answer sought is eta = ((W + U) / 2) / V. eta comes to 1.05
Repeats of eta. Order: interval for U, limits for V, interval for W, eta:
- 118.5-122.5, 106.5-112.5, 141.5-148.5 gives 1.26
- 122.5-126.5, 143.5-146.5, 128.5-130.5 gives 1.13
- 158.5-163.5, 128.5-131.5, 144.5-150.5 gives 1.04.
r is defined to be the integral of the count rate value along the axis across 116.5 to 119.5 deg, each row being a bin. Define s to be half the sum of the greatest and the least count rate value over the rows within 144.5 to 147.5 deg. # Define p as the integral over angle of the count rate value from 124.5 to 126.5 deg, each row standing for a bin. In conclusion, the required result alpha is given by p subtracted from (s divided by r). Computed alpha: -336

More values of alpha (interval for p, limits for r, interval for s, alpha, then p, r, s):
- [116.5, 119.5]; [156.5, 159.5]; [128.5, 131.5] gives -461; 462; 404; 135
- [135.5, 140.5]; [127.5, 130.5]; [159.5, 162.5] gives -625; 625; 421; 131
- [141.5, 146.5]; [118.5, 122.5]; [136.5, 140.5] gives -669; 670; 664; 125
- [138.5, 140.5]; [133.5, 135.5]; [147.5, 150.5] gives -250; 250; 256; 159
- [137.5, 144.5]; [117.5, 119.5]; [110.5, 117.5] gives -890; 890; 314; 137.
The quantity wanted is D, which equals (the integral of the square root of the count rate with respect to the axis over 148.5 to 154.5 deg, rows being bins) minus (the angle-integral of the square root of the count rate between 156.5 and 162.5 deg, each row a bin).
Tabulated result 7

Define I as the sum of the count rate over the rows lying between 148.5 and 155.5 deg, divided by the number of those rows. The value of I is 161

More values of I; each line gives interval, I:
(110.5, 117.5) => 137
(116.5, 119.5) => 154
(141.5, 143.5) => 130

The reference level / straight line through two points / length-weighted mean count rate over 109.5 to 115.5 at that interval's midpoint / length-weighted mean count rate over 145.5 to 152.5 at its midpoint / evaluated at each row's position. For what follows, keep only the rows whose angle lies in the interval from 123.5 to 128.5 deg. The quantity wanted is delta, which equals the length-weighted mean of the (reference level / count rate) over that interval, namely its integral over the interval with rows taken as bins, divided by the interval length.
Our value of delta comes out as 0.87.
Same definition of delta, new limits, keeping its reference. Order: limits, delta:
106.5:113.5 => 1.06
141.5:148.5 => 1.11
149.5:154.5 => 0.97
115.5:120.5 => 0.87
